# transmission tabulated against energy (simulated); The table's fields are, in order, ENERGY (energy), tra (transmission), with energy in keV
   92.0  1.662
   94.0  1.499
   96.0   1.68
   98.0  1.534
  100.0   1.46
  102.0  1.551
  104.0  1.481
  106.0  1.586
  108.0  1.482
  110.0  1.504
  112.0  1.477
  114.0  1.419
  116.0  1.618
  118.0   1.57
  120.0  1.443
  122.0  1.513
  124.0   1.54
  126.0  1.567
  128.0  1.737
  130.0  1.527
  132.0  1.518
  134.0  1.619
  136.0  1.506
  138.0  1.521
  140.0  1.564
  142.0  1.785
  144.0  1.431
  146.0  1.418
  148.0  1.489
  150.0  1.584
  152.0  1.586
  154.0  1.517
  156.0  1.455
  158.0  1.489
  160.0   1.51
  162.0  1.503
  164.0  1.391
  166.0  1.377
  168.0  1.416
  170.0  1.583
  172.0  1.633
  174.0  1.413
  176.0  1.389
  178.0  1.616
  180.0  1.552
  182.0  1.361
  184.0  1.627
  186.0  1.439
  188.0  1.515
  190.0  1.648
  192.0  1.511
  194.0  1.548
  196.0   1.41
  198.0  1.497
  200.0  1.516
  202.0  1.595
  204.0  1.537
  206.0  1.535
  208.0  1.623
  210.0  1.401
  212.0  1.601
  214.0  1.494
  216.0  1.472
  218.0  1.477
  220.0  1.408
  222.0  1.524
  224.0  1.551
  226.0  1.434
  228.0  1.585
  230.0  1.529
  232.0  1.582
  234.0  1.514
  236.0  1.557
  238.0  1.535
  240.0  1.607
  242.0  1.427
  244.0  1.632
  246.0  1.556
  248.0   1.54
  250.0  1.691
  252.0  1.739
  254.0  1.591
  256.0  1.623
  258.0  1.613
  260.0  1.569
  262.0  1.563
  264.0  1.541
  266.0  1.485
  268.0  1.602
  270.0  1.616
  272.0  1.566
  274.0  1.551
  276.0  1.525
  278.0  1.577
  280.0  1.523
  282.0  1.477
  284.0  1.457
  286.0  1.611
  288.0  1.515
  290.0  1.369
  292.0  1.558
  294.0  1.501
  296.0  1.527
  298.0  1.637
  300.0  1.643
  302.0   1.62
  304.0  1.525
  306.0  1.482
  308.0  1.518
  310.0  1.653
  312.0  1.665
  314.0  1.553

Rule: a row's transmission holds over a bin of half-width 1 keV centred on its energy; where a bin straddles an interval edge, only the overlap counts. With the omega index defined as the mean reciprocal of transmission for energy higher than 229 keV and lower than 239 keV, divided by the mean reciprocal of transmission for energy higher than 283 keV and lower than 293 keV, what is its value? 0.97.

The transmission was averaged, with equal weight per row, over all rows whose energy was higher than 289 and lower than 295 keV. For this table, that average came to 1.48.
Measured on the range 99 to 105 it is 1.50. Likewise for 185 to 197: 1.51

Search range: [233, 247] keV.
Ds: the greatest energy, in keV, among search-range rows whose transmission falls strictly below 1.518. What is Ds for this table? 242.0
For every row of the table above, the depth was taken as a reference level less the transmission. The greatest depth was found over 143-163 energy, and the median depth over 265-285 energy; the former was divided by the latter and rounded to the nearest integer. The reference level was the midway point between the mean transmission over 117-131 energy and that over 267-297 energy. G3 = 20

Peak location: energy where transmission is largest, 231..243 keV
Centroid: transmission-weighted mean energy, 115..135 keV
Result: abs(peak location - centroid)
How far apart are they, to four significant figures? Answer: 115.0 keV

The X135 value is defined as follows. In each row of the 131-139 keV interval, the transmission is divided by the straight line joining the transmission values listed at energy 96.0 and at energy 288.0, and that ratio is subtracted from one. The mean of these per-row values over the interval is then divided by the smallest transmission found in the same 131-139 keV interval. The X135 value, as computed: 0.04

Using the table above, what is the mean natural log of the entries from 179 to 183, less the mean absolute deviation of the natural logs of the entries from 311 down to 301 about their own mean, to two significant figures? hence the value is 0.33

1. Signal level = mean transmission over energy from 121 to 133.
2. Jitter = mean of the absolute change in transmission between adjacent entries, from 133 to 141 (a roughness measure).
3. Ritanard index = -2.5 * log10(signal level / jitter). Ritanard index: -3.60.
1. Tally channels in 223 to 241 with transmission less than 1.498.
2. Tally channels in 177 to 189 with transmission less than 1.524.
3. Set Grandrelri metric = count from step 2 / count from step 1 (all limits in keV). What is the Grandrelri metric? 3.0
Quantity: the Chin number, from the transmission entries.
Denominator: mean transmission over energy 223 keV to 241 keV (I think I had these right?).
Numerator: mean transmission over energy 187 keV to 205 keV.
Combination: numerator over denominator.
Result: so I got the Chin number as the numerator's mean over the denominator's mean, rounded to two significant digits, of 0.99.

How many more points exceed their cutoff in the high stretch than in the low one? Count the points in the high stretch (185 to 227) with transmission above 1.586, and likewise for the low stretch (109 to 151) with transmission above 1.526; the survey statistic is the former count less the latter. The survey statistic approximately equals -6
